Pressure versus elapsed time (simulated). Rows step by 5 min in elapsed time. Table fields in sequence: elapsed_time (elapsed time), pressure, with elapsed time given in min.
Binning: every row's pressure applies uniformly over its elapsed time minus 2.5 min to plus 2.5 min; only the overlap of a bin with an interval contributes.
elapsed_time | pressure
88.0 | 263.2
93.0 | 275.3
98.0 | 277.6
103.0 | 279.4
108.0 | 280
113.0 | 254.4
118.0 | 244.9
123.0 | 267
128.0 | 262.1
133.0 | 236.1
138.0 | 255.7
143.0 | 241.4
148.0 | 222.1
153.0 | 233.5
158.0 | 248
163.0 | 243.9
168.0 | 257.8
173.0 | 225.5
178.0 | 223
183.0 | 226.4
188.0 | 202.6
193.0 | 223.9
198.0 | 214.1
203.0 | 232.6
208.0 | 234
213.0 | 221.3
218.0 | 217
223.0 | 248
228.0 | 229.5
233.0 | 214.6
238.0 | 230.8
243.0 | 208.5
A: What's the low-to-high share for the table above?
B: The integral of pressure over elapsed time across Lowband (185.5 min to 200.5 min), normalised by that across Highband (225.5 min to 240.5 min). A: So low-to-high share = 0.95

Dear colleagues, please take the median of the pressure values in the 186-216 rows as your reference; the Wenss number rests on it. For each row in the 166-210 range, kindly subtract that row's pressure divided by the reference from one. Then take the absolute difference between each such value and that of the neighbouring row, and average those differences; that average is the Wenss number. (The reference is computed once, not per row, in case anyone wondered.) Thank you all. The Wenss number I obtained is 0.063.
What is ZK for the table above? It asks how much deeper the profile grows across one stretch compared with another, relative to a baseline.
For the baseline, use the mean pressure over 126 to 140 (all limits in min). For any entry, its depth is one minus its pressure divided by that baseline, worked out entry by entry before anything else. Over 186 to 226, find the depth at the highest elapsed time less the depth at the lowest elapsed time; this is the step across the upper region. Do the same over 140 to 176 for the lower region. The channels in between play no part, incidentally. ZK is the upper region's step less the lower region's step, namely -0.24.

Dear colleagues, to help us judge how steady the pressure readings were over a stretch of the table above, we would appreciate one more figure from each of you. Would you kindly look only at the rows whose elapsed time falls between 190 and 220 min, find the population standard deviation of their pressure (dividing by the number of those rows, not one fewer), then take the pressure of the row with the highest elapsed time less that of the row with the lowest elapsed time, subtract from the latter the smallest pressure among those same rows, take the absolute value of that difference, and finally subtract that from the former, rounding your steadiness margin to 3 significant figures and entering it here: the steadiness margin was -214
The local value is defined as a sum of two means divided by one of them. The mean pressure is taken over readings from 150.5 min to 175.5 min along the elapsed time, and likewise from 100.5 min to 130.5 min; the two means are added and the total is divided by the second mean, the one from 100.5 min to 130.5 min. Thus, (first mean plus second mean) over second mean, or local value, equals 1.91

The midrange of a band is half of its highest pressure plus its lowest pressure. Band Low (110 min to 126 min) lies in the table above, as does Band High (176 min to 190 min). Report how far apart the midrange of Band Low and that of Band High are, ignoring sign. 41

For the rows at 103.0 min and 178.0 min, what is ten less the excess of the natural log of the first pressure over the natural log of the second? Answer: 9.77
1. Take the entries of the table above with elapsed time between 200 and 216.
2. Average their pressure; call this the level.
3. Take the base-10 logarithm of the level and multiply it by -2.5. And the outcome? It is -5.90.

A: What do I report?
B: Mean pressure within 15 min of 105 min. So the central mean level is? 269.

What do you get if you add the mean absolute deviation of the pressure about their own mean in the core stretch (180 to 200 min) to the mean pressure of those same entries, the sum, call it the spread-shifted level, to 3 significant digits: 225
